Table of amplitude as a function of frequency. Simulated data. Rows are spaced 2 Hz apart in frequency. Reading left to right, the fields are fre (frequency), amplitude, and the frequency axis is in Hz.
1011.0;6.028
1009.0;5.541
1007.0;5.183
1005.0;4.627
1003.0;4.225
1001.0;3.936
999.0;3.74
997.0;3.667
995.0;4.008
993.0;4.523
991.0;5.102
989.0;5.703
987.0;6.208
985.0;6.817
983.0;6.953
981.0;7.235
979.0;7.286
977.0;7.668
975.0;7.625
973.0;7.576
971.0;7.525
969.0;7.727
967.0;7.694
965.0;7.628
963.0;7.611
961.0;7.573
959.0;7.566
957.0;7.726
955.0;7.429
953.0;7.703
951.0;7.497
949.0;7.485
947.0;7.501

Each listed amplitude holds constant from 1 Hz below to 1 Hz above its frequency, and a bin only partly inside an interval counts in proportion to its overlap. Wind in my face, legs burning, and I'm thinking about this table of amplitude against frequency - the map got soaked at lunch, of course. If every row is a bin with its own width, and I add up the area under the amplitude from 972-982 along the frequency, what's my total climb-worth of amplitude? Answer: 74.8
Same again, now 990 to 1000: 42.1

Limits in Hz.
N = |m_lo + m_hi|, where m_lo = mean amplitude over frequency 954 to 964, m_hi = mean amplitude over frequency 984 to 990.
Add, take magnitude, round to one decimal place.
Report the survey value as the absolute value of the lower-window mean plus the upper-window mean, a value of 13.8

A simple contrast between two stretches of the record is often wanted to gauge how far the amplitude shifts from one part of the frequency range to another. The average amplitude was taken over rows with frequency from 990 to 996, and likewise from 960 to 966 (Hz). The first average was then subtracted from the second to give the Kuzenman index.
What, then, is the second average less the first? 3.1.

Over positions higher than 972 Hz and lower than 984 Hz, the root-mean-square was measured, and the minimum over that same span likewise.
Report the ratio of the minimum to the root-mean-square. 0.94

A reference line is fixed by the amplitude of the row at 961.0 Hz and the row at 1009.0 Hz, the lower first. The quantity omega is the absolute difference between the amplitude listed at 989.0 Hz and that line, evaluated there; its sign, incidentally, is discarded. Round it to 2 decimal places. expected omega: 0.68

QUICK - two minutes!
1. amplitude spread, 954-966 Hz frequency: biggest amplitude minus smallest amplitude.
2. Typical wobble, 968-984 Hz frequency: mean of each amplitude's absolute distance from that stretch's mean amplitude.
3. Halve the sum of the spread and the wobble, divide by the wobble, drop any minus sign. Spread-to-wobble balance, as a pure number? 1.2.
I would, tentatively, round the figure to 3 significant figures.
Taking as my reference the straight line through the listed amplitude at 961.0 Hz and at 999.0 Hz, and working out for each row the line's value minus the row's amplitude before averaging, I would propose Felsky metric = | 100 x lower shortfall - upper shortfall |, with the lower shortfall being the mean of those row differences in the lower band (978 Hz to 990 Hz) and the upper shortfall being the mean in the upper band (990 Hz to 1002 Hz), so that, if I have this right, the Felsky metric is 145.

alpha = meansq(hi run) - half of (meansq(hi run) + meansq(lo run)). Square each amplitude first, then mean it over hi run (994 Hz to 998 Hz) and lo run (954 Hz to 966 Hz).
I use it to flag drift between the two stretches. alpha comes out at -21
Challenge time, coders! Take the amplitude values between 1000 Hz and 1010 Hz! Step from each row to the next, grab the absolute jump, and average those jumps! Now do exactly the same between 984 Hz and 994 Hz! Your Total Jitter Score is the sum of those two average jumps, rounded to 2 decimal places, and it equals 0.97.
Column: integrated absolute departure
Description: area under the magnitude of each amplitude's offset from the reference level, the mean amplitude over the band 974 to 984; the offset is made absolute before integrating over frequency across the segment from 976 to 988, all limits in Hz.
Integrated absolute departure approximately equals 5.2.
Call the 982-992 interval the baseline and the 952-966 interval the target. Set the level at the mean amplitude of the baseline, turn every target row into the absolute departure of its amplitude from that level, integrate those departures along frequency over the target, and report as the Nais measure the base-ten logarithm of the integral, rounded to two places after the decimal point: 1.31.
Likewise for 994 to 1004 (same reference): 1.35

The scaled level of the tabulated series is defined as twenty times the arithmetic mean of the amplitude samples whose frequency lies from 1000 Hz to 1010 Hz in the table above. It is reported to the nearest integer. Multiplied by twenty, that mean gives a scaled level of 94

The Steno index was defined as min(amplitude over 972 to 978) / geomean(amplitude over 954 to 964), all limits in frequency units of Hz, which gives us 1.0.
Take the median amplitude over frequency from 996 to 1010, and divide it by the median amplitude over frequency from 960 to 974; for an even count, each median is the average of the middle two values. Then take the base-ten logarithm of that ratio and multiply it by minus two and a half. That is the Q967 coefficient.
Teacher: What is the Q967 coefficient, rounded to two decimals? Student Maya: 0.64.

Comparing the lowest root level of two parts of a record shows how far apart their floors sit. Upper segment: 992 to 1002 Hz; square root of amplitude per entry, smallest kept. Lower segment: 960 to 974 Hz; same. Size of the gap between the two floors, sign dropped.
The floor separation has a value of 0.8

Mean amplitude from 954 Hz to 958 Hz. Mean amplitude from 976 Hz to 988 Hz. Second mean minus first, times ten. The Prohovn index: -5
